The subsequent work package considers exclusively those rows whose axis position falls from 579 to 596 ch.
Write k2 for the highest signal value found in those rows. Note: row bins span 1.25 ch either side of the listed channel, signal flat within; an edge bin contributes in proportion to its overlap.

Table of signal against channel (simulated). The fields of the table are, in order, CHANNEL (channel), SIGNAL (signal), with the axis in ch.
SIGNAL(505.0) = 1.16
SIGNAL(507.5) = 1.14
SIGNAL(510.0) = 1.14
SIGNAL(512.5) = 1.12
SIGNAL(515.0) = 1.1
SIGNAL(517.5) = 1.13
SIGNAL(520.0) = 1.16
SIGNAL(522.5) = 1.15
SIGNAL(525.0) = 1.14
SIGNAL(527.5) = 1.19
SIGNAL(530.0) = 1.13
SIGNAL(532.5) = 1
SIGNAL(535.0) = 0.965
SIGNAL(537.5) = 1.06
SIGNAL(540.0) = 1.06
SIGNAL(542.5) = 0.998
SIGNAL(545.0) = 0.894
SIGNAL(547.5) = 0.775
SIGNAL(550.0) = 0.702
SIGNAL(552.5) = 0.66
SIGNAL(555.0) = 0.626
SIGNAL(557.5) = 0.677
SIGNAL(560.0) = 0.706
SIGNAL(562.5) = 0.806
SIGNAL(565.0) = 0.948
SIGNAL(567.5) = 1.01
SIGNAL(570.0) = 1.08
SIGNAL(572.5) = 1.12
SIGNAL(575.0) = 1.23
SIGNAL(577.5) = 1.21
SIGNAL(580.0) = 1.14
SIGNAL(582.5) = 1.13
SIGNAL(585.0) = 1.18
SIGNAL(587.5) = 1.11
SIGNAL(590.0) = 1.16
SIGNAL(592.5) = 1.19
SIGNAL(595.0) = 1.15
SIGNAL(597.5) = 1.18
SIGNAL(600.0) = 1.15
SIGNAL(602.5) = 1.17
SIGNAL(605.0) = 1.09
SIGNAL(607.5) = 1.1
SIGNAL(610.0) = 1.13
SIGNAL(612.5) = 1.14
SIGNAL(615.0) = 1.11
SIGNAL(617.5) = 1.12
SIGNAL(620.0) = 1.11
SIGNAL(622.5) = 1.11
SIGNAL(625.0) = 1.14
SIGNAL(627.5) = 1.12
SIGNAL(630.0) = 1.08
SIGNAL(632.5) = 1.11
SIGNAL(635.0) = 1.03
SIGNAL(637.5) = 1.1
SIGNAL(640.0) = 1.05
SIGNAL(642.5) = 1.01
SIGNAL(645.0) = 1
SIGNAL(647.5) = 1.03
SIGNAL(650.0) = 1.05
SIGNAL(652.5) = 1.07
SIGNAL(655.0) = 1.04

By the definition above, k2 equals 1.19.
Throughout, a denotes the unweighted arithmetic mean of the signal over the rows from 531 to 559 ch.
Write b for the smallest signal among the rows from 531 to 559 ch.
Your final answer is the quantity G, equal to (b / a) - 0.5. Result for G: 0.231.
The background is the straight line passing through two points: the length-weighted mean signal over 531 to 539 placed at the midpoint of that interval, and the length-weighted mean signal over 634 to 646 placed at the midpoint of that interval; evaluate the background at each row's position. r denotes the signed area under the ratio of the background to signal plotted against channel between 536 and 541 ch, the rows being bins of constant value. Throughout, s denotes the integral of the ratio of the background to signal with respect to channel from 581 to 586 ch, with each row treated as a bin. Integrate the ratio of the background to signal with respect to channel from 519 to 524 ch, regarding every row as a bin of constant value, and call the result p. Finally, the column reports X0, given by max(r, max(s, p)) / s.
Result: 1.08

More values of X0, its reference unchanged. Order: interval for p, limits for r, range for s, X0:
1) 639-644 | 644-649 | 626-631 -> 1.09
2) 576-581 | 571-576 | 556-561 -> 1.00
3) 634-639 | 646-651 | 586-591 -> 1.11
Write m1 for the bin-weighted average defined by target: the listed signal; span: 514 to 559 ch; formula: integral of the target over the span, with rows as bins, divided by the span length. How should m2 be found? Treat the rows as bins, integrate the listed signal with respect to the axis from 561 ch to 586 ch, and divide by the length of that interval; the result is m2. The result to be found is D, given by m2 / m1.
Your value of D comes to 1.1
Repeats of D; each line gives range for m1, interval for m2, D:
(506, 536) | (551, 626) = 0.9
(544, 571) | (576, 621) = 1.4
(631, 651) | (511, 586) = 1.0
